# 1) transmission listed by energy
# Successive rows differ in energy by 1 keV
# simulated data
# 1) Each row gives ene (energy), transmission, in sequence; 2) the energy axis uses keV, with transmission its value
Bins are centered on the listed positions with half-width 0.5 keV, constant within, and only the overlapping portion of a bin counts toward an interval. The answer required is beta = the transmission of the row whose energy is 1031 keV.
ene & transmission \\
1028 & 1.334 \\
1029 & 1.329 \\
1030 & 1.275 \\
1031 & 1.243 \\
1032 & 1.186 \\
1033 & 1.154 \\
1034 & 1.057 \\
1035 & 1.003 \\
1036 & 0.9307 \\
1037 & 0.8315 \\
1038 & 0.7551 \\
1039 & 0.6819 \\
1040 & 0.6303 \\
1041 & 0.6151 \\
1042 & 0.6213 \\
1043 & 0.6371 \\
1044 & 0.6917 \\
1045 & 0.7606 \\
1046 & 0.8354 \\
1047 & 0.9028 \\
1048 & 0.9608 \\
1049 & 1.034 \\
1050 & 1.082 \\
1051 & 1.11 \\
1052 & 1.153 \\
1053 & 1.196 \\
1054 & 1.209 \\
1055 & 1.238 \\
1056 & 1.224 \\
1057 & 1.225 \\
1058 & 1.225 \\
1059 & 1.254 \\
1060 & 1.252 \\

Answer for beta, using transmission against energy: 1.243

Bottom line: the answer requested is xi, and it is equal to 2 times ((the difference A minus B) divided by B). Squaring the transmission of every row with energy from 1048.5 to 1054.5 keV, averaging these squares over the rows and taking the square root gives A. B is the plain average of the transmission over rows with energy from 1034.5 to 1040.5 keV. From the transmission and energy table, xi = 0.81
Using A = 1.13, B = 0.81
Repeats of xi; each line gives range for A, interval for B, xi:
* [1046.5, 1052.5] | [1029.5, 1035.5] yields -0.19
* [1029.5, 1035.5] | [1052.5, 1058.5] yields -0.10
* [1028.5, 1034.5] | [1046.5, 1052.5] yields 0.33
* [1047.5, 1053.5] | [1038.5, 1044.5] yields 1.38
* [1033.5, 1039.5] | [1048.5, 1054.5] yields -0.43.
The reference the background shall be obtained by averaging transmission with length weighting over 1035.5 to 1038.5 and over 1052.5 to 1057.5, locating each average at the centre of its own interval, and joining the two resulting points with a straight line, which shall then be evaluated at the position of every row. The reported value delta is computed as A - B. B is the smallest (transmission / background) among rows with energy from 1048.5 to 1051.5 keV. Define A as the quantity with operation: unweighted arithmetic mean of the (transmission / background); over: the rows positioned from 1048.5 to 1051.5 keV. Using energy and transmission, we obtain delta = 0.02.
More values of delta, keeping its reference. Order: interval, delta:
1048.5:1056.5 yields 0.04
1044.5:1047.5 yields 0.05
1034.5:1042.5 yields 0.22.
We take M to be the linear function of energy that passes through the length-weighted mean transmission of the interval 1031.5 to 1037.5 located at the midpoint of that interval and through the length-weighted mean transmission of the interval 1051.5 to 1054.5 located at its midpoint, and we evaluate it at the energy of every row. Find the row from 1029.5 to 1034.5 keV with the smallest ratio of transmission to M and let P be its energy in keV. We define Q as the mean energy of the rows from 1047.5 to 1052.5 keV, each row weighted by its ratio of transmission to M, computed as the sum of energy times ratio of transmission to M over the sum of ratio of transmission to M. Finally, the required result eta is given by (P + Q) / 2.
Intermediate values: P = 1034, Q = 1050.1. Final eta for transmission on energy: 1042.0 keV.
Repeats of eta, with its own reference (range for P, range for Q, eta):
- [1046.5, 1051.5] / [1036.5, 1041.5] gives 1042.9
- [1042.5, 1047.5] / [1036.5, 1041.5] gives 1040.9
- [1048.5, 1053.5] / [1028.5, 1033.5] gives 1040.0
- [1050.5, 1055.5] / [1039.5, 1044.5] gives 1046.5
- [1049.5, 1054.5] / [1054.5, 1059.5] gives 1053.5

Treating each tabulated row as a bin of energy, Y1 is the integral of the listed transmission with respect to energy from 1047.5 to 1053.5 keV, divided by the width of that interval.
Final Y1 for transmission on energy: 1.09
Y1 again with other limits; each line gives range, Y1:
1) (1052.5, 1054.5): 1.20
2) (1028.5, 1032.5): 1.26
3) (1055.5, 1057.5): 1.22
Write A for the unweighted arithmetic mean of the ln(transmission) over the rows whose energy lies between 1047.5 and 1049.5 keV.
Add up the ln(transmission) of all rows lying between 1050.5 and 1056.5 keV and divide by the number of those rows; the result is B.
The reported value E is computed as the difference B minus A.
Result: 0.2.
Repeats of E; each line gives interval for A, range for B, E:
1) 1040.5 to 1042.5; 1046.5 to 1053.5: 0.5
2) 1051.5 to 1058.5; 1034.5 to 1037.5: -0.3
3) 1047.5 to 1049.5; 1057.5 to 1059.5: 0.2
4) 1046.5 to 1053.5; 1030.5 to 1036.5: 0.0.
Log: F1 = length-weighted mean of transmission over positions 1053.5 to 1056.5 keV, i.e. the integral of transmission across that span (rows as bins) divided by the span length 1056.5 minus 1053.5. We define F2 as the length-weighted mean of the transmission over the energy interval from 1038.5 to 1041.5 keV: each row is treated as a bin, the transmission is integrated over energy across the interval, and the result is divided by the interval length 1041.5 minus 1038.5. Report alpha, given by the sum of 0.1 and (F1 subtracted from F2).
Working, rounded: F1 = 1.22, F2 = 0.64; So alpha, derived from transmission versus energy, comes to -0.5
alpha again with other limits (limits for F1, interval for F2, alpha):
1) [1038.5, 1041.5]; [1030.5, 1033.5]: 0.7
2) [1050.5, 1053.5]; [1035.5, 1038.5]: -0.2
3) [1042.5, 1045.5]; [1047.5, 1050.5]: 0.4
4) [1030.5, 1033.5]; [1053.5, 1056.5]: 0.1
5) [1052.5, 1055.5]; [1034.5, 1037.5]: -0.2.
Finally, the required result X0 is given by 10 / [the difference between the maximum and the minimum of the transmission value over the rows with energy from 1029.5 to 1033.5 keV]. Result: 83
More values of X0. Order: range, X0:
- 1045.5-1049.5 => 50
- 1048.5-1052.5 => 84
